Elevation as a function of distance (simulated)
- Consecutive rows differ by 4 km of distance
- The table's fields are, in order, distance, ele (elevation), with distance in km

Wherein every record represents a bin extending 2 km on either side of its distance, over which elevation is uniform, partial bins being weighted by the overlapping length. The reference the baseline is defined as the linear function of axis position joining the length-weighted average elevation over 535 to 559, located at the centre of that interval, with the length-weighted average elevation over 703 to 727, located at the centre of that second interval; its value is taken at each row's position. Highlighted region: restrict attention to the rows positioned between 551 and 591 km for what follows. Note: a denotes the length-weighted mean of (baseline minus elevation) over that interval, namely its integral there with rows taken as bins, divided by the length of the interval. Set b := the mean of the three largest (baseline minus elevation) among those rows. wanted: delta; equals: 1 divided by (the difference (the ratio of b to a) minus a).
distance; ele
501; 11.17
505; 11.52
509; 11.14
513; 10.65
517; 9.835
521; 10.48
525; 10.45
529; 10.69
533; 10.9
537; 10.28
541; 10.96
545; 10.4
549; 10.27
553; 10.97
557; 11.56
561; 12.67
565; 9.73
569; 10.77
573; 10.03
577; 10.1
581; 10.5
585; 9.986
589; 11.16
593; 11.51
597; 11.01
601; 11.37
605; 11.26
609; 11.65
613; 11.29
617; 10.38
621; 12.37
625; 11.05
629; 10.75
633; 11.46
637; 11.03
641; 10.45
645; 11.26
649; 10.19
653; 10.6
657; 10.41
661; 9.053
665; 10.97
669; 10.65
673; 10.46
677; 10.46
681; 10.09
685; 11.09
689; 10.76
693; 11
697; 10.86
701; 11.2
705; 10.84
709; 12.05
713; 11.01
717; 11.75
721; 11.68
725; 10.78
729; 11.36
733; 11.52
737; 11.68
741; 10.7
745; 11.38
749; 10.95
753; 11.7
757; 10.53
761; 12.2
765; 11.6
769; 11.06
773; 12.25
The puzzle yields 0.1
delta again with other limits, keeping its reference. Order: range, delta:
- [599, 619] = 4.4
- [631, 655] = 0.4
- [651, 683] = 1.3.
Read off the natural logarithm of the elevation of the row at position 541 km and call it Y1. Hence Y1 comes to 2.39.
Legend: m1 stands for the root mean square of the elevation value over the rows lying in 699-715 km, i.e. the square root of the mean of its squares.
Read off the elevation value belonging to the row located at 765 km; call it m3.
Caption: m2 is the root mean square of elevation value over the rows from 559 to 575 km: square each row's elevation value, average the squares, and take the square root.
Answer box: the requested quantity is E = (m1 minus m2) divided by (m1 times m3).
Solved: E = 0.0032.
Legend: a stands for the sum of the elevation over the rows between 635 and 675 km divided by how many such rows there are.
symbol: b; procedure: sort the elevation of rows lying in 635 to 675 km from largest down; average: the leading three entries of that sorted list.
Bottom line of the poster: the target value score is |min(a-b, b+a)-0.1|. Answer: 0.68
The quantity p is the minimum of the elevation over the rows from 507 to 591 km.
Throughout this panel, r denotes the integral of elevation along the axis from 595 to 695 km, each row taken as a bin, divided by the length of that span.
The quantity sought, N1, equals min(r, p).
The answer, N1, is 9.7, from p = 9.73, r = 10.8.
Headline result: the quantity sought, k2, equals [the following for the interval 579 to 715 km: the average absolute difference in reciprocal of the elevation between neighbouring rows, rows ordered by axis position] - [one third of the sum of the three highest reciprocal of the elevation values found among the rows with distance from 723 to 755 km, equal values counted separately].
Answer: -0.0870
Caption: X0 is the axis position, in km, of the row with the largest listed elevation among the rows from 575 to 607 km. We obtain 593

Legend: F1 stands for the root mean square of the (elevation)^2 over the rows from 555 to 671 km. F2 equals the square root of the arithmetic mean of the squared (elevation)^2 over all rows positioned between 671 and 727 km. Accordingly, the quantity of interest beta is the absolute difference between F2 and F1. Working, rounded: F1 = 120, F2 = 122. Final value 2.0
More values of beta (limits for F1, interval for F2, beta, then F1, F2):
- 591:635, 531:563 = 5.2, 128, 123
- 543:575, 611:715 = 0.5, 119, 119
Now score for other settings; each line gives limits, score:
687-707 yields 0.19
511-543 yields 0.42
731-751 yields 0.38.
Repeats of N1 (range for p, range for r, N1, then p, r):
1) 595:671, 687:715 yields 9.1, 9.053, 11.1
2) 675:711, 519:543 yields 10.1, 10.09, 10.6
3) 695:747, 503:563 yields 10.7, 10.7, 10.9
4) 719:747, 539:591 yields 10.7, 10.7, 10.7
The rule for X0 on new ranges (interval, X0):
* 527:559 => 557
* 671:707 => 701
